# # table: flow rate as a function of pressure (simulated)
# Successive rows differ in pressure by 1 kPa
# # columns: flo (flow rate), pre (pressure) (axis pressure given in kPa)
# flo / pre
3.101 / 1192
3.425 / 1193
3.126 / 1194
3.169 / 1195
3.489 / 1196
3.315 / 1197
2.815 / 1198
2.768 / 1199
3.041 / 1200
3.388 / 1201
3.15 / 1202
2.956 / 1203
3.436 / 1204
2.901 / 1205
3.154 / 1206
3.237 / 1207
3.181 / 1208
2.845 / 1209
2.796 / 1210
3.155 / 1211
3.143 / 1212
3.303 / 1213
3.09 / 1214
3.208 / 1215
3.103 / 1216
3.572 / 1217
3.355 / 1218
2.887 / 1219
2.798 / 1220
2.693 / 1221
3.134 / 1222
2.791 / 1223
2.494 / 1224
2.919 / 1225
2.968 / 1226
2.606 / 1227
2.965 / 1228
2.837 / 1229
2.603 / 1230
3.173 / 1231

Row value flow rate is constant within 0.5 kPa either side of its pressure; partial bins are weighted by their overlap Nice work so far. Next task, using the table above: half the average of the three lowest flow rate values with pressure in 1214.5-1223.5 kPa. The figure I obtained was 1.38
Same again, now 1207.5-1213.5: 1.46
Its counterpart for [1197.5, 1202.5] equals 1.44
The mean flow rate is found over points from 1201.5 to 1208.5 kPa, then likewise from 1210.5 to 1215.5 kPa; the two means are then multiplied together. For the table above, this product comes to 10.0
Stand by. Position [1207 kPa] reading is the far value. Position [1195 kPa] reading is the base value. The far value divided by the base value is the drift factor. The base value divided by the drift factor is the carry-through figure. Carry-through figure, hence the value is 3.1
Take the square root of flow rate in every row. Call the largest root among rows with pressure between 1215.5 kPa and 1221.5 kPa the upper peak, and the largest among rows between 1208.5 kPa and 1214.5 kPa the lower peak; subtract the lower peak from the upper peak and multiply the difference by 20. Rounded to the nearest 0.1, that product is 1.5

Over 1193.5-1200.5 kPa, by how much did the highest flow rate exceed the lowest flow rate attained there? 0.72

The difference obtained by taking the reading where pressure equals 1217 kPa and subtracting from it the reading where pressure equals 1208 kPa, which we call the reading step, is 0.39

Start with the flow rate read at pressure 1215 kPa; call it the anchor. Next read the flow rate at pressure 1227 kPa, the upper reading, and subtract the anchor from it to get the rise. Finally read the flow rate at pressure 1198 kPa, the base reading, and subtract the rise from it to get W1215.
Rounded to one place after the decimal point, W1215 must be 3.4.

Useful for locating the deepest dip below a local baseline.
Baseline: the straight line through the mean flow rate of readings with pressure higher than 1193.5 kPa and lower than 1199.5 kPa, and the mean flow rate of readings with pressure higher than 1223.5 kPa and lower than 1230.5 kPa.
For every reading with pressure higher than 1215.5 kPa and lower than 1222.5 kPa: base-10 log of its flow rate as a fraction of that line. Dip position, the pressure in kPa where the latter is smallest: 1221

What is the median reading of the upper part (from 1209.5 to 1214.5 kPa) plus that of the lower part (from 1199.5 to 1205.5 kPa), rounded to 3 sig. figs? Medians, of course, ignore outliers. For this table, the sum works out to 6.24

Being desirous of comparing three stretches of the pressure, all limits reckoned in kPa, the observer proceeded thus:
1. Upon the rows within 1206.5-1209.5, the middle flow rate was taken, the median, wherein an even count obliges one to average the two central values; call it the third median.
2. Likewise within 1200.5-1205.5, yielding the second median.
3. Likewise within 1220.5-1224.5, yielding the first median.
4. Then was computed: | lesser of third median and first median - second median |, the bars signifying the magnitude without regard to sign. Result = 0.41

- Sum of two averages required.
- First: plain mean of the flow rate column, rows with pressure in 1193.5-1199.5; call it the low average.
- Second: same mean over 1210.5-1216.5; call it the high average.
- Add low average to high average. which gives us 6.28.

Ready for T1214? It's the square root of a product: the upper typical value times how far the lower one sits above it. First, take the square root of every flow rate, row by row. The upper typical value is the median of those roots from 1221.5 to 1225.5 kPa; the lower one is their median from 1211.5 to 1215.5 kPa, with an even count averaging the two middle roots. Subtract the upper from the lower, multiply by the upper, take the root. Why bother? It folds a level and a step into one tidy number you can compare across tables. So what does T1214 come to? 0.40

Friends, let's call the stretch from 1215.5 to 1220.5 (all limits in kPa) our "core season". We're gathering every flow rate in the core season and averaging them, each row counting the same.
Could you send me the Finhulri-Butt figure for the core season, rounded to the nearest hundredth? 3.14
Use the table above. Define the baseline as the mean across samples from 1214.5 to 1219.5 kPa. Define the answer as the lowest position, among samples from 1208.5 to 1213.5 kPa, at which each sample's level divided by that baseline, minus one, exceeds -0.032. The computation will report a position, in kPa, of 1211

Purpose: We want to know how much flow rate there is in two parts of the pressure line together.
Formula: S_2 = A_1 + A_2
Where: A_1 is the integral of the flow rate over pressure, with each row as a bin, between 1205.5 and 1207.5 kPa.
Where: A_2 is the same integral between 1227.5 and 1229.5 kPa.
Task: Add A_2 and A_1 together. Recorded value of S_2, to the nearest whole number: 12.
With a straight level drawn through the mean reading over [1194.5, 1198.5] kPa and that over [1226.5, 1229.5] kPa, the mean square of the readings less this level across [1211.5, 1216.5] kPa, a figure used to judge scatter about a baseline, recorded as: 0.042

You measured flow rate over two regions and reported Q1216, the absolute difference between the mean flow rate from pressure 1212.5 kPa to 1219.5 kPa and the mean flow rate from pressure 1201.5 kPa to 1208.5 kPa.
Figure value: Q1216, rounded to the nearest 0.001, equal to 0.072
